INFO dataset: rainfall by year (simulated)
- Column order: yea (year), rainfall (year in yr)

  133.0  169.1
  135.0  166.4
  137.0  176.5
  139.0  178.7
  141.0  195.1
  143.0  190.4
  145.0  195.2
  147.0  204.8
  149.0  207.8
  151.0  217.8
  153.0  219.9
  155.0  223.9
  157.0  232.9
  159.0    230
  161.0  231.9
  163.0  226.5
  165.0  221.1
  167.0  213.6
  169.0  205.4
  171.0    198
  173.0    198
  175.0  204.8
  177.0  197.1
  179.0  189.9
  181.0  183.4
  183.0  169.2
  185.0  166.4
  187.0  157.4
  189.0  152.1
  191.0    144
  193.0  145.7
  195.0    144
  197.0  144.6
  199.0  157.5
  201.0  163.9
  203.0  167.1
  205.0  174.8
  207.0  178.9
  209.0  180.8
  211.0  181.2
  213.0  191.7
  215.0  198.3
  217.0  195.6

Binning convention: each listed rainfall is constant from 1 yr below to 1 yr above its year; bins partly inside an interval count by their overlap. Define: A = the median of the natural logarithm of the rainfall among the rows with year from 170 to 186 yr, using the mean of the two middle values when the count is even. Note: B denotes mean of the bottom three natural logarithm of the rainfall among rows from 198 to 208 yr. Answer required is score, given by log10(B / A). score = -0.014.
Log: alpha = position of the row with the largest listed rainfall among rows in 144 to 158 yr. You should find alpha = 157.0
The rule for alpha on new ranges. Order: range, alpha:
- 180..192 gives 181.0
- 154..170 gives 157.0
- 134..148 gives 147.0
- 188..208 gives 207.0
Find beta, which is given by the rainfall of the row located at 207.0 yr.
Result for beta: 178.9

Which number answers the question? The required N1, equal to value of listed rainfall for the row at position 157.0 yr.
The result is 232.9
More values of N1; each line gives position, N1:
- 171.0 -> 198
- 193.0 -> 145.7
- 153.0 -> 219.9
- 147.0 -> 204.8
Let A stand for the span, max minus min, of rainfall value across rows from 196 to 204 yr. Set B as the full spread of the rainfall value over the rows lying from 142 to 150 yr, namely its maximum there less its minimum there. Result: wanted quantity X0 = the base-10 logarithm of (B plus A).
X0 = 1.60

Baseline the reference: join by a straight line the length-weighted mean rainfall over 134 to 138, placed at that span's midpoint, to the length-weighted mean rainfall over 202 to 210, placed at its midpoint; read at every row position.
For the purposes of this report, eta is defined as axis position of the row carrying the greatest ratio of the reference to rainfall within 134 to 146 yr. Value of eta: 135.0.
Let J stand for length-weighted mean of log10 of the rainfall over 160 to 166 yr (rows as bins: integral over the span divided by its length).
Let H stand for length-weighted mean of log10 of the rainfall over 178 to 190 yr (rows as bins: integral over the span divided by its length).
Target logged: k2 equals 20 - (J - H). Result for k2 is 19.87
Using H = 2.23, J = 2.35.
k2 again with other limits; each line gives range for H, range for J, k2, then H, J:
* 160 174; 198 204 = 20.12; 2.33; 2.21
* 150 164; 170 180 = 20.06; 2.35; 2.30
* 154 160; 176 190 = 20.12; 2.36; 2.24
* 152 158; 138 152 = 20.06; 2.35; 2.30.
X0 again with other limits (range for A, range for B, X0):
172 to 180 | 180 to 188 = 1.61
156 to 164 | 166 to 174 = 1.34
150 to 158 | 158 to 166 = 1.41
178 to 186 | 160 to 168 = 1.62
